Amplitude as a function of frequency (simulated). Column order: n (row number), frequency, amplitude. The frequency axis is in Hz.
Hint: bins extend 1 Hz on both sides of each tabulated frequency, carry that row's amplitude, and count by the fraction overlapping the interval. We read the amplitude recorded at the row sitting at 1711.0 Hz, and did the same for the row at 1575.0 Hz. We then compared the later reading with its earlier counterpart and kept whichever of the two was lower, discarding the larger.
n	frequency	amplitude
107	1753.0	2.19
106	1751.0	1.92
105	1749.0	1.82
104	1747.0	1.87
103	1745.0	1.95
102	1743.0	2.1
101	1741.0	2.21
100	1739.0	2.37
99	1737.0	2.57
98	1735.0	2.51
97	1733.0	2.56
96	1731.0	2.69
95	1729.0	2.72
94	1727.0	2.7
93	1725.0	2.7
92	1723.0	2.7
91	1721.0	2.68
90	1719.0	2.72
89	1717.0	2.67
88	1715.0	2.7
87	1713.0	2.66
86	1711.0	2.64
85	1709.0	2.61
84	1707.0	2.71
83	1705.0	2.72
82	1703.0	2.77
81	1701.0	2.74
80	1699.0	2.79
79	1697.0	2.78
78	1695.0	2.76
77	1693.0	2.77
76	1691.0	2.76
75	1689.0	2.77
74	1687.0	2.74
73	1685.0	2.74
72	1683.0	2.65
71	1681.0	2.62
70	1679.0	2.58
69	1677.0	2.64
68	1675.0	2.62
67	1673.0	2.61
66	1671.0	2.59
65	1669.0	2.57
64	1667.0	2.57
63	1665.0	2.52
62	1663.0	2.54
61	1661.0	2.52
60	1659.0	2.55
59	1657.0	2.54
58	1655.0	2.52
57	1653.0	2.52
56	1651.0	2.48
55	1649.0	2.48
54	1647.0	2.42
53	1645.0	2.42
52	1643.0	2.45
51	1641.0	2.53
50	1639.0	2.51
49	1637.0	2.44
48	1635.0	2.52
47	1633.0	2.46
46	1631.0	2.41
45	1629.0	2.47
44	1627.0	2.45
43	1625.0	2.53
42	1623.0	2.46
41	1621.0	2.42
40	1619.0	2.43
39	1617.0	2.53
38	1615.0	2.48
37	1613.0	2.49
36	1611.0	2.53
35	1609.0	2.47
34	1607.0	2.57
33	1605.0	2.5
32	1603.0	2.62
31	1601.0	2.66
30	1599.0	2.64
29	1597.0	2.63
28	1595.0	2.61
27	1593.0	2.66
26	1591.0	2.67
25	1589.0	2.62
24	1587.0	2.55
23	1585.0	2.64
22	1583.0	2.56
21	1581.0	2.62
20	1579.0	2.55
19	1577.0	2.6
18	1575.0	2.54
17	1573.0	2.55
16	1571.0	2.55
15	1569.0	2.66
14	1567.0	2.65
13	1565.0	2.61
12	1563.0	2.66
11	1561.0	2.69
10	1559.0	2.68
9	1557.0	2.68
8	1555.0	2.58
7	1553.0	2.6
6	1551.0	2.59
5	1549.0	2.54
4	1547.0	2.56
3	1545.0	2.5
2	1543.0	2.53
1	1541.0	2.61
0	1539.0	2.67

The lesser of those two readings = 2.54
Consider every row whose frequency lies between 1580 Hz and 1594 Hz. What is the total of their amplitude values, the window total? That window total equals 18.3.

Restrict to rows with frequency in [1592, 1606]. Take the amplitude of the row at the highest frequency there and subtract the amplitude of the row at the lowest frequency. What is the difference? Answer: -0.16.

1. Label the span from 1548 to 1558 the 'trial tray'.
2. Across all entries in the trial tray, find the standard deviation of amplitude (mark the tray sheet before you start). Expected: 0.05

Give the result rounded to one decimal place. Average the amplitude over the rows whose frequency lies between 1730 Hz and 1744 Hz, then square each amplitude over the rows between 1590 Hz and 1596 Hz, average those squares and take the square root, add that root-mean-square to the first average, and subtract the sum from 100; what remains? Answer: 94.9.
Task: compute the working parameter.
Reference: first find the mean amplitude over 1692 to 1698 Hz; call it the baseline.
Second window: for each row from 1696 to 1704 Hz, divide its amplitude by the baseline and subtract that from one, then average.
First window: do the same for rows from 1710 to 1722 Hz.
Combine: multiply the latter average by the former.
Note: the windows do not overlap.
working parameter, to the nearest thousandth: 0.000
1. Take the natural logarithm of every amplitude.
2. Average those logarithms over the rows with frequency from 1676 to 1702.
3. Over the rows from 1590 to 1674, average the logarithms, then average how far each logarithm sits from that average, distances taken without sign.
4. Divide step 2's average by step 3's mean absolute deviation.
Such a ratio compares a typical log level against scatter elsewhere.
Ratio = 44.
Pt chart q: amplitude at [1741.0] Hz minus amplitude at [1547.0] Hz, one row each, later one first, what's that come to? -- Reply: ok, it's -0.35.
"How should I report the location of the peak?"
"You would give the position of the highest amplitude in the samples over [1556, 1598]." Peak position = 1561.0 Hz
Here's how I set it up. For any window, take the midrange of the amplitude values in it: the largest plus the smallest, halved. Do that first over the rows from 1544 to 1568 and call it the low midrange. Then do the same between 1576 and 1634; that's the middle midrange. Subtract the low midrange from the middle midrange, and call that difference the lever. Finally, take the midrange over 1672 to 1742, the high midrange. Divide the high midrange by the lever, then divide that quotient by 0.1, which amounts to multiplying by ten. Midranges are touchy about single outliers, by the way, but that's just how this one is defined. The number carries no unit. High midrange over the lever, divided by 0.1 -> -455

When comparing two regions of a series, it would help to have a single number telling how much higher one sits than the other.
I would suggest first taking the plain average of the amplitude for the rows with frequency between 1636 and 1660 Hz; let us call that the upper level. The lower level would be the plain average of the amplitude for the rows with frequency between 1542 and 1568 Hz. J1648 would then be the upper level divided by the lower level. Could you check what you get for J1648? 0.96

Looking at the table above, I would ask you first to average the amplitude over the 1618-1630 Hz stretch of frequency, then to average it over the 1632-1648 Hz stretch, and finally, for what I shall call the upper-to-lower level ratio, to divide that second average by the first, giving 1.00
